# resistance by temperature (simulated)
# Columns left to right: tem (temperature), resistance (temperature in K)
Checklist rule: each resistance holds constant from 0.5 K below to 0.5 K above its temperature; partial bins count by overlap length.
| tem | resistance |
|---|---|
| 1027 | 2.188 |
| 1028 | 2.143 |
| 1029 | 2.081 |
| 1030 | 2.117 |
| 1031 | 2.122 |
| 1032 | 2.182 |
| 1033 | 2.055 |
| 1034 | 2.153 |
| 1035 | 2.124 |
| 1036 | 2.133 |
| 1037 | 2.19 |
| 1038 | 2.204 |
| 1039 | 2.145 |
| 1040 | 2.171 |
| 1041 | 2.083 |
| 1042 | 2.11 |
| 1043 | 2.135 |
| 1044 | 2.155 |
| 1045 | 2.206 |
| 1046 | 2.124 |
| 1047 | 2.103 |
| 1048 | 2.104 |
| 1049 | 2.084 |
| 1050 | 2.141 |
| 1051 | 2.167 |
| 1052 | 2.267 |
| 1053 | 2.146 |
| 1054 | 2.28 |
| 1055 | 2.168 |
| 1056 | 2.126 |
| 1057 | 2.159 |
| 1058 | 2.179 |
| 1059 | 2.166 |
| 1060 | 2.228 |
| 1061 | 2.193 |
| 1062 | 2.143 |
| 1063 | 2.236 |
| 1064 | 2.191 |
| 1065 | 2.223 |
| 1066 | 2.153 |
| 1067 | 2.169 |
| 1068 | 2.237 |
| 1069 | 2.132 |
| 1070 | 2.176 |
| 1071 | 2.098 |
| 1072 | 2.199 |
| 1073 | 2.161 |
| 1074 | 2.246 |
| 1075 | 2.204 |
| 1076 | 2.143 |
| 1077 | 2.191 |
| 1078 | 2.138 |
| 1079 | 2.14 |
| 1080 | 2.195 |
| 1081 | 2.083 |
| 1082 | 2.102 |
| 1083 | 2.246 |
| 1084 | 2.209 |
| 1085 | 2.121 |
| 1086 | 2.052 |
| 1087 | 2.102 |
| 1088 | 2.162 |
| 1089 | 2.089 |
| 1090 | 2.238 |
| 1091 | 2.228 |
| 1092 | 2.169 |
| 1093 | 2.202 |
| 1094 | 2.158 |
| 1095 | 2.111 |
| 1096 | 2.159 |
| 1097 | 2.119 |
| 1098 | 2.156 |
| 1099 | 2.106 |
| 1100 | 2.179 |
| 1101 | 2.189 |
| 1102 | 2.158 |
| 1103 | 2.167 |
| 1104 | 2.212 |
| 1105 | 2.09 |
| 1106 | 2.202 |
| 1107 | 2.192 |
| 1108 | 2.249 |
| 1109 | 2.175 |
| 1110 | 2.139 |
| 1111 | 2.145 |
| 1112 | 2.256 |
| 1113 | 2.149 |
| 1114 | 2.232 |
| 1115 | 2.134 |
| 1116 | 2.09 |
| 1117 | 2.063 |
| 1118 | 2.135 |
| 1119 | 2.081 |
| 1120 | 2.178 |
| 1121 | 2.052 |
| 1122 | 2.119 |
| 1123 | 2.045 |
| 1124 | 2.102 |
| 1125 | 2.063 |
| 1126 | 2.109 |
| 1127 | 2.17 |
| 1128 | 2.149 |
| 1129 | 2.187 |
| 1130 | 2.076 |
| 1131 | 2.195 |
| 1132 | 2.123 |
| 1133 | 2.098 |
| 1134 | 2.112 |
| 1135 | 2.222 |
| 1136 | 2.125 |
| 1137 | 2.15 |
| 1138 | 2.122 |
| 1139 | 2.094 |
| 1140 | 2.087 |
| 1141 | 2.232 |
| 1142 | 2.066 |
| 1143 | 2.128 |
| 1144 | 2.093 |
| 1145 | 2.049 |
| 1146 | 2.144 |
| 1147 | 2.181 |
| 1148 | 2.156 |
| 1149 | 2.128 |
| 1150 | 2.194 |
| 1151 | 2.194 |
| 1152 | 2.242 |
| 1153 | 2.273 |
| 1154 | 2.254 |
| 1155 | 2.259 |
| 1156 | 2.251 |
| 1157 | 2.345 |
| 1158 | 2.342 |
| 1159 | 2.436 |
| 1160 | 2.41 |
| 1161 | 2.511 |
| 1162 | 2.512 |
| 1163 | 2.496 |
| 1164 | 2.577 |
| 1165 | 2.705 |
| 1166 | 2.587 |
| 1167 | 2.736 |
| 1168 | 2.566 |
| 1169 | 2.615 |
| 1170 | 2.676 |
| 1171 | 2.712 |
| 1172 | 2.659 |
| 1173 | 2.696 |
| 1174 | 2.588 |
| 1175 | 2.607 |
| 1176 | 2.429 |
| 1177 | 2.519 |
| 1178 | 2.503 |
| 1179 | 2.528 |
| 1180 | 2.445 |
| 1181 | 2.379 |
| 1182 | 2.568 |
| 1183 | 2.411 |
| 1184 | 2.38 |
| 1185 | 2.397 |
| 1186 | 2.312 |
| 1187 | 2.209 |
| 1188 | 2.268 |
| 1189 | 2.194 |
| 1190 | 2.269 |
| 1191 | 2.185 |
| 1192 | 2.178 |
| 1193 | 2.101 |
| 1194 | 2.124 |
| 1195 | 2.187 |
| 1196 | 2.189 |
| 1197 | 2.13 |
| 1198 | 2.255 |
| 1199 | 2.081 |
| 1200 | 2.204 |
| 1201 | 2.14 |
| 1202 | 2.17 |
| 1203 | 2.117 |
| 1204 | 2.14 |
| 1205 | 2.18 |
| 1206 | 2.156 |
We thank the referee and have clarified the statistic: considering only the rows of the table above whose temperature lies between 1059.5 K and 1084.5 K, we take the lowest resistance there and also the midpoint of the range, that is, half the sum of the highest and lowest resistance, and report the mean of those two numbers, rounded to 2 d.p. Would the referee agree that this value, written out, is 2.12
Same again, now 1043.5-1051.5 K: 2.11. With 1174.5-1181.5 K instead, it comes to 2.44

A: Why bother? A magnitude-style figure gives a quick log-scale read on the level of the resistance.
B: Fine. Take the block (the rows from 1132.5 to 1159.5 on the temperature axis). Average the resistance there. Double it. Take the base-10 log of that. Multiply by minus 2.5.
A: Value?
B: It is -1.60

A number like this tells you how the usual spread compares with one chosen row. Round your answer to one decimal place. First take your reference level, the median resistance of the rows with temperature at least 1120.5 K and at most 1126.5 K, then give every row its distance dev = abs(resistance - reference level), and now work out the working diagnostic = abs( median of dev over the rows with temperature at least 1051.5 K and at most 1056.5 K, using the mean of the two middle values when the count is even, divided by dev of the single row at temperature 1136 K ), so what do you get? 2.0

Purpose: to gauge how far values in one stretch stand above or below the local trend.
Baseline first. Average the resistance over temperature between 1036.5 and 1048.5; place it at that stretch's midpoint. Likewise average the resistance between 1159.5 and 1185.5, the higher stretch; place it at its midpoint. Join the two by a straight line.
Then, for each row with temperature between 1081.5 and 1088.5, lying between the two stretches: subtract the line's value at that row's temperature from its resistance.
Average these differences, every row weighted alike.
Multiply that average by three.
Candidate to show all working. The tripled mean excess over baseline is -0.40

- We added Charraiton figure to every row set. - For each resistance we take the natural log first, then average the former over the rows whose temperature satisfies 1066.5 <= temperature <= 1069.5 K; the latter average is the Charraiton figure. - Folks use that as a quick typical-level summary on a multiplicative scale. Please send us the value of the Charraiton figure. 0.779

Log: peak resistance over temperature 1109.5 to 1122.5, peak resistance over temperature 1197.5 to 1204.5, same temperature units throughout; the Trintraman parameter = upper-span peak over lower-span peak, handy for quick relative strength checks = 1.00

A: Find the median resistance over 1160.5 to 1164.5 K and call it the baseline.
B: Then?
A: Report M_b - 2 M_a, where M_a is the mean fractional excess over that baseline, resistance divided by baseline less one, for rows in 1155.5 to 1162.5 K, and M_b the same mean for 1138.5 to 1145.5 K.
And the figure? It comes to -0.07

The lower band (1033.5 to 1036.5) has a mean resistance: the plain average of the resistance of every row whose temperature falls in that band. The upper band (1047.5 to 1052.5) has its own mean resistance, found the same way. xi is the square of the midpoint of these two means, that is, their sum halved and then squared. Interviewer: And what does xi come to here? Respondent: 4.60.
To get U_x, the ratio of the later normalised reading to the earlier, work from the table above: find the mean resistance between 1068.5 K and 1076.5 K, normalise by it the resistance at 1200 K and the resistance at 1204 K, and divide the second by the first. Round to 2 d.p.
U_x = 0.97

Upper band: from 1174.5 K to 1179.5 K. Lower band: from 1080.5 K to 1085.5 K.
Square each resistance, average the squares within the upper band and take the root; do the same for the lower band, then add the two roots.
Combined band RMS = 4.67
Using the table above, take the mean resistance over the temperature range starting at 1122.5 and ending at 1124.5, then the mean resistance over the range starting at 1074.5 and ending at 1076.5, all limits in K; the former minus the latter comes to -0.10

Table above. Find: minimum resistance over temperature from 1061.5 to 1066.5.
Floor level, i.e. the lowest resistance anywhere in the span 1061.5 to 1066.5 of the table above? 2.143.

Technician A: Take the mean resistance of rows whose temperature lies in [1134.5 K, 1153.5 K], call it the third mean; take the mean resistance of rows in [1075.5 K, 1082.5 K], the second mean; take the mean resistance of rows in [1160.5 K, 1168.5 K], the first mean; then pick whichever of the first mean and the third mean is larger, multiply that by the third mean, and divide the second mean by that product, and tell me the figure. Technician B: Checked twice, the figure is 0.385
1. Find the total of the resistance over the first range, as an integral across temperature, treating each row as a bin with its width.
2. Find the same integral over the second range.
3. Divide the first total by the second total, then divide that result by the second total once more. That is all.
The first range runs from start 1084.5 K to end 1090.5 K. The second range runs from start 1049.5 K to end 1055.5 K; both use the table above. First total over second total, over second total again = 0.0736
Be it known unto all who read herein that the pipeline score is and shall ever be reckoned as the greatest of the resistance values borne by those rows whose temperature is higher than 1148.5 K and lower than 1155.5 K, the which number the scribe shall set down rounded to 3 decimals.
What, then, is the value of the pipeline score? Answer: 2.273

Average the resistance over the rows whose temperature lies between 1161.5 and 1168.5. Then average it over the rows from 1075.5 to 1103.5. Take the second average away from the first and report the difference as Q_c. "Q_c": 0.4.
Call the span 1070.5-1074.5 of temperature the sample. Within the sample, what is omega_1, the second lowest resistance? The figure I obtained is 2.161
